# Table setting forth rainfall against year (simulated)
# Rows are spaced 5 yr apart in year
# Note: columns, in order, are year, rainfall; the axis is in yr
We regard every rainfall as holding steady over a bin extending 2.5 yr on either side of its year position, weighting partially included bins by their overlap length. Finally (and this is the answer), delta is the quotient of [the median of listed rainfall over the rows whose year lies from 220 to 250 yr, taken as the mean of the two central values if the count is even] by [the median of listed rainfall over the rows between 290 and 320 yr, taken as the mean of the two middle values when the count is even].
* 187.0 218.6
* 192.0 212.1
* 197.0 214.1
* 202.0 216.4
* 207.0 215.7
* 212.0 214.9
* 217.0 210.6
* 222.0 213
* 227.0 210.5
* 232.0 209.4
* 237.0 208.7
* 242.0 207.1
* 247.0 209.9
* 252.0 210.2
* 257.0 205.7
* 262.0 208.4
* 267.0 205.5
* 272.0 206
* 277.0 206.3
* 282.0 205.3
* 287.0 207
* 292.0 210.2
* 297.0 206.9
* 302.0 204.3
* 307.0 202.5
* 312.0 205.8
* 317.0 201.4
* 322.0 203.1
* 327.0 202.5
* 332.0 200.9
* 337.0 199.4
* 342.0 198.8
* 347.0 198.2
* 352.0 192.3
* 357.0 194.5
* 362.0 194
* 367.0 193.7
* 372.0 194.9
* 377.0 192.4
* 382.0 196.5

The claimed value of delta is 1.02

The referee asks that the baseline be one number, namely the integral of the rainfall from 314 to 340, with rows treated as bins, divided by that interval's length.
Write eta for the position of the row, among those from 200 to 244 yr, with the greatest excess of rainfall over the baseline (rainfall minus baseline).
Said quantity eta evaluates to 202.0 yr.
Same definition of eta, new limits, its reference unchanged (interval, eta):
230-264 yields 252.0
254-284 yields 262.0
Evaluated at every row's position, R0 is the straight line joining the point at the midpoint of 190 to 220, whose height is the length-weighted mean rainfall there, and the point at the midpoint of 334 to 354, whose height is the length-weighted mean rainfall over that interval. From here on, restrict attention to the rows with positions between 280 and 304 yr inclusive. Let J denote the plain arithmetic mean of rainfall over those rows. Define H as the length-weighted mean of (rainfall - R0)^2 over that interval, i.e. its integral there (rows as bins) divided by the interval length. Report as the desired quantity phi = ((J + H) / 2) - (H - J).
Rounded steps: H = 14.6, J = 207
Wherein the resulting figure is 303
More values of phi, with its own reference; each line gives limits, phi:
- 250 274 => 310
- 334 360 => 293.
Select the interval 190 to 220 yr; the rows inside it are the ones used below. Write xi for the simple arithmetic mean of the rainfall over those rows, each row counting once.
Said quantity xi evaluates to 214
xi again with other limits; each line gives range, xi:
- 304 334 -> 203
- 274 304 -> 207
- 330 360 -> 197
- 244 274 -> 208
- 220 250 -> 210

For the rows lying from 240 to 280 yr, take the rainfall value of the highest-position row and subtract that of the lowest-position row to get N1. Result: -0.8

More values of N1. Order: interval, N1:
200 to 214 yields -1.5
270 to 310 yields -3.5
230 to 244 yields -2.3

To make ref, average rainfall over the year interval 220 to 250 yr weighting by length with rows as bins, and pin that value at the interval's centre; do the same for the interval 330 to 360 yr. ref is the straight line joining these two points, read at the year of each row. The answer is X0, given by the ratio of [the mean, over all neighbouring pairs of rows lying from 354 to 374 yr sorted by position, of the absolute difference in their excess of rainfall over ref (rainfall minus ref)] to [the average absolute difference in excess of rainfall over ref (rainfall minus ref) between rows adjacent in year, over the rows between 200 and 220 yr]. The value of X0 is 0.5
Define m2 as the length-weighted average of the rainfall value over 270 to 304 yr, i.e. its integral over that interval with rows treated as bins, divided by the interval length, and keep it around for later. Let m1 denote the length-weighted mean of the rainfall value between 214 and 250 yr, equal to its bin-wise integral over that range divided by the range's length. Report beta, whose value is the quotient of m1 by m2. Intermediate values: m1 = 210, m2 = 206.6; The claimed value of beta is 1.02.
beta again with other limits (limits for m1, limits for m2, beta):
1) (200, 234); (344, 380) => 1.10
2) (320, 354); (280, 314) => 0.97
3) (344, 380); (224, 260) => 0.93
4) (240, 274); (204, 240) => 0.98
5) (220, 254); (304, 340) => 1.04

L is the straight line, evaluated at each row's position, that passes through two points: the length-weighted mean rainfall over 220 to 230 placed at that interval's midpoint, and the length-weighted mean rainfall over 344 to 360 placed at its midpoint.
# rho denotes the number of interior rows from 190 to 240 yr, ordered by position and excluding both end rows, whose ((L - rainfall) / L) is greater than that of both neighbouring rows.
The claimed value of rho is 1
